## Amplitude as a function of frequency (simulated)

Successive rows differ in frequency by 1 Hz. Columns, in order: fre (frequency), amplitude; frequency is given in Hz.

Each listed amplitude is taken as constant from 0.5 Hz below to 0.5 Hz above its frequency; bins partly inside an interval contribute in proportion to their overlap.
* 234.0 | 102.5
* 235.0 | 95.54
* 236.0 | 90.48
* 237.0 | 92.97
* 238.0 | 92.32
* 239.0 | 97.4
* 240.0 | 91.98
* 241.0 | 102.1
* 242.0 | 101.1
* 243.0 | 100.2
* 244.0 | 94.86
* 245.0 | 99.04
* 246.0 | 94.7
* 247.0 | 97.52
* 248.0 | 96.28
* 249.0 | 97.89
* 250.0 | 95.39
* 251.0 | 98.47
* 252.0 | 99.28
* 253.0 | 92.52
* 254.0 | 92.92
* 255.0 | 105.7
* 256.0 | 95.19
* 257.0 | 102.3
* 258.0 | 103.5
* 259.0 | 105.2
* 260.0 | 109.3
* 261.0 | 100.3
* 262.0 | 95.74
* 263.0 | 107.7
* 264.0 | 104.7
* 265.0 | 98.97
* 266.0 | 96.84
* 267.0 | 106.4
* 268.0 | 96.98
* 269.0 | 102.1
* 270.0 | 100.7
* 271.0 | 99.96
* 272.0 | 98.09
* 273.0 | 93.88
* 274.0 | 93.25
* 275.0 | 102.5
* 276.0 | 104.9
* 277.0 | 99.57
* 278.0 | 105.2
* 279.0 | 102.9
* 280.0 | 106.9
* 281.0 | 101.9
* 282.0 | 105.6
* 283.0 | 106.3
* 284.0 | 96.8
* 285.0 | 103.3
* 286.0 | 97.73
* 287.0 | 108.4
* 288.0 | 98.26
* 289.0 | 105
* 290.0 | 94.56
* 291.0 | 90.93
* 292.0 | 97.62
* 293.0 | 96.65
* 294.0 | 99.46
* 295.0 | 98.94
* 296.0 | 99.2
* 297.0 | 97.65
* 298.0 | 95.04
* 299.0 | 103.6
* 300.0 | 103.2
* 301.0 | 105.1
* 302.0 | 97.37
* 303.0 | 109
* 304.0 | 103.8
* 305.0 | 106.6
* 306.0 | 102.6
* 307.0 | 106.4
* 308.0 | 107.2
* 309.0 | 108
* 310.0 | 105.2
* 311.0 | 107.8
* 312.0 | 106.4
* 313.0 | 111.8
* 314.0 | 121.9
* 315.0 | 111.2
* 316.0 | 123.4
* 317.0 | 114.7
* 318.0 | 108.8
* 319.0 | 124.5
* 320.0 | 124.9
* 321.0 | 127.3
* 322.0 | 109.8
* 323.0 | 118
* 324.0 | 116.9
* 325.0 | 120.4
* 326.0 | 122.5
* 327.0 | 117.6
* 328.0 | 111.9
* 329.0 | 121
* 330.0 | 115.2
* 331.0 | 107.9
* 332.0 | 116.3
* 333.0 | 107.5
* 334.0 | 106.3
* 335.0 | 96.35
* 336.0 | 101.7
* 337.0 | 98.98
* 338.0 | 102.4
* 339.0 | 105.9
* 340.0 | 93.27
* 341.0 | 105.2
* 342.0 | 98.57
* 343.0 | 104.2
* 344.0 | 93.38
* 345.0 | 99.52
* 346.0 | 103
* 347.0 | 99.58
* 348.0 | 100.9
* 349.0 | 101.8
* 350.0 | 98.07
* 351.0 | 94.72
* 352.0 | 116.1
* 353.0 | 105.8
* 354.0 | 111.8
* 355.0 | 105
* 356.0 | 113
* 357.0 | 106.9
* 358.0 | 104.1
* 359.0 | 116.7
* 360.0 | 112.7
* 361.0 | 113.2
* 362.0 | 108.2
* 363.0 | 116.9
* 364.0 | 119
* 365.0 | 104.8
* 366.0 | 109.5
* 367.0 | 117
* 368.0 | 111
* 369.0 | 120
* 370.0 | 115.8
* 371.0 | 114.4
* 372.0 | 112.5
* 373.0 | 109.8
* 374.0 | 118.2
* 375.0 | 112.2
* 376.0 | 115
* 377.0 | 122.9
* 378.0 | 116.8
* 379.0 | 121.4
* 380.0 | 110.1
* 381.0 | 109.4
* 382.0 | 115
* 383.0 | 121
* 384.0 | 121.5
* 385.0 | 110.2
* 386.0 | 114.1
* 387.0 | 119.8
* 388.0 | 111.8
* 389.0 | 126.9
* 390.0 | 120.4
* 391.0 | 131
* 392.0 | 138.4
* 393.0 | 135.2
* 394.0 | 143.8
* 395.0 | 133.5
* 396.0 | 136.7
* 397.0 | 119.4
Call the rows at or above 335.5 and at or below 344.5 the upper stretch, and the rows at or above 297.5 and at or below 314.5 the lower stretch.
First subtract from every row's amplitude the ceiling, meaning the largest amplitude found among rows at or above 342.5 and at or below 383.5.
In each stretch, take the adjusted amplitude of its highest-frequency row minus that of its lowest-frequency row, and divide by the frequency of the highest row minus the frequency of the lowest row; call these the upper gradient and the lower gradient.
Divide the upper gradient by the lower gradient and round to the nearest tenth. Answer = -0.6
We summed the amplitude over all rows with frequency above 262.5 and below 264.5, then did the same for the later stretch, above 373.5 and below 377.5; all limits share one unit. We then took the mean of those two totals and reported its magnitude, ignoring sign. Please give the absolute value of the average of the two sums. 340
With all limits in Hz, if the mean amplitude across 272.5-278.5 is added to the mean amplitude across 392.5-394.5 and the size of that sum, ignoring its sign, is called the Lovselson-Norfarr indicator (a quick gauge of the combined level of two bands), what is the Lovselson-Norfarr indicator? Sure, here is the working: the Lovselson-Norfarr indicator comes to 239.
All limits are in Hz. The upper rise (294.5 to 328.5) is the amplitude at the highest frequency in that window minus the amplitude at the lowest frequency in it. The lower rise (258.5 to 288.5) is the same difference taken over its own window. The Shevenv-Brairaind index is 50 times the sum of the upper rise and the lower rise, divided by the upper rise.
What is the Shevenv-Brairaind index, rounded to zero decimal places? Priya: 23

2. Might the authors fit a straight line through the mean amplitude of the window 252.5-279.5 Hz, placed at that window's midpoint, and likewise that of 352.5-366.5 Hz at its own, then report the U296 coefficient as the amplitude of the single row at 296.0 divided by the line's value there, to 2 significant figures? 0.96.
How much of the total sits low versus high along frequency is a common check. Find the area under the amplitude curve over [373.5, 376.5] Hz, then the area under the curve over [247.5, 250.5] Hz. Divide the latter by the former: 0.838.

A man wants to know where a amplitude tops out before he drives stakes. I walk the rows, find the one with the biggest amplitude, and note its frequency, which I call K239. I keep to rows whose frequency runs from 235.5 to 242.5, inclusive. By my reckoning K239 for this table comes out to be 241.0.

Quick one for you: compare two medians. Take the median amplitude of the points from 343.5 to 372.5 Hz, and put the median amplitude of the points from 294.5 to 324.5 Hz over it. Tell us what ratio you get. 0.98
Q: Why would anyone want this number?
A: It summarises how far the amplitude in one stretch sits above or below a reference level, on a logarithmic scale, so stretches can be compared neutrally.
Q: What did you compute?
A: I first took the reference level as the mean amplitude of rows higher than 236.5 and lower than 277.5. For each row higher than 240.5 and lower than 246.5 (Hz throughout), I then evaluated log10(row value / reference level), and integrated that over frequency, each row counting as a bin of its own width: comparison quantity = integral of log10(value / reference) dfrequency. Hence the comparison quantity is -0.011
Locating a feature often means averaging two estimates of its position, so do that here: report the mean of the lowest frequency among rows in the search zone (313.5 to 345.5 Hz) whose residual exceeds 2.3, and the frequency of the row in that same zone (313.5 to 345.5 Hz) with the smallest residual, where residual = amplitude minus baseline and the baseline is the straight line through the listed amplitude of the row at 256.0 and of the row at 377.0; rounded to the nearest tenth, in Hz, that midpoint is 329.0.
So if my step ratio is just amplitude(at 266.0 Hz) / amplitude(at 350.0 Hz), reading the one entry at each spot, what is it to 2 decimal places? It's 0.99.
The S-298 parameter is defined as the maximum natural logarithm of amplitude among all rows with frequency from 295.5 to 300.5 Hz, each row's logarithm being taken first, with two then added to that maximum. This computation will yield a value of 6.64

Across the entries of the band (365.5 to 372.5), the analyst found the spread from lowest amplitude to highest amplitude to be 10.5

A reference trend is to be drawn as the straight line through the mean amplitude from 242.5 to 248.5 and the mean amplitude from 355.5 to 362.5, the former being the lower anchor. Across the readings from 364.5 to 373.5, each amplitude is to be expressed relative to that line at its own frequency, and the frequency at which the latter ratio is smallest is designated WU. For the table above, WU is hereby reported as 365.0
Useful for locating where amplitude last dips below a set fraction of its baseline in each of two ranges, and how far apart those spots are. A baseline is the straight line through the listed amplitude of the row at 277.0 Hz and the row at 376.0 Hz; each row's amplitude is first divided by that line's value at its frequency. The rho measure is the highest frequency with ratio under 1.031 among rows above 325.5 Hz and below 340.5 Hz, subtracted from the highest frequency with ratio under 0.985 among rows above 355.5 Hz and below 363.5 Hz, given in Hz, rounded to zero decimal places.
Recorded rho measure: 22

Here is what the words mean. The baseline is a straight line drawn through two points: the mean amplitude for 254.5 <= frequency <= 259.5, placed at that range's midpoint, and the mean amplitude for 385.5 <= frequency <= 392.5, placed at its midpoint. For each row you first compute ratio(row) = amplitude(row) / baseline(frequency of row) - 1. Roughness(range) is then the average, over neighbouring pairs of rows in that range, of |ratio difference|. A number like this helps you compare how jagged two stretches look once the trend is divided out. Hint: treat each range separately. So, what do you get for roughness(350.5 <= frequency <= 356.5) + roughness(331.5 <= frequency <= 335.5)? 0.148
